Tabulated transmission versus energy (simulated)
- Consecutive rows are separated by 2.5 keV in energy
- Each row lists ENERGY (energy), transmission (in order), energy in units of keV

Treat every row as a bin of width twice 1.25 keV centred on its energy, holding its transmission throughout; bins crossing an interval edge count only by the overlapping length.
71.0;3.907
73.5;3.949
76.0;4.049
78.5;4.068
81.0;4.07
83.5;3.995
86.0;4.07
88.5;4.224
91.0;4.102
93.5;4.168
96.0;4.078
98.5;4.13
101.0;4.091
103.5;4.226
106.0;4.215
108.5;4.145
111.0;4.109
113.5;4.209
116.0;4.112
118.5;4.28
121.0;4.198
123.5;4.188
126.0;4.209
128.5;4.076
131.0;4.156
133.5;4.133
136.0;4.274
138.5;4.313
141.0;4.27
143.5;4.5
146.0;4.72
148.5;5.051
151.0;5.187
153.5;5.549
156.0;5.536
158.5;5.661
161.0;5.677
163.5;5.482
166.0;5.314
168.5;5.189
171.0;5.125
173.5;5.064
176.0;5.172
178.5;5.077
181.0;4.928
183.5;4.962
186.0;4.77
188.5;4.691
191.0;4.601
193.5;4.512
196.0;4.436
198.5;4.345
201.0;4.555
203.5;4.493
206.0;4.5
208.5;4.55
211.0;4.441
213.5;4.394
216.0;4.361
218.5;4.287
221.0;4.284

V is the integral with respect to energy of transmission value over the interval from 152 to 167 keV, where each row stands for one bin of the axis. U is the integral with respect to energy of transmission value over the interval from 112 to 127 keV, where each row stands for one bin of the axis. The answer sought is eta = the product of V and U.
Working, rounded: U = 63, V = 83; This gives 5227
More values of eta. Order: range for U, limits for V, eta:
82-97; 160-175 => 4897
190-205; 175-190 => 4973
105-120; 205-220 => 4154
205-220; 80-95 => 4081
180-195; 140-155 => 5222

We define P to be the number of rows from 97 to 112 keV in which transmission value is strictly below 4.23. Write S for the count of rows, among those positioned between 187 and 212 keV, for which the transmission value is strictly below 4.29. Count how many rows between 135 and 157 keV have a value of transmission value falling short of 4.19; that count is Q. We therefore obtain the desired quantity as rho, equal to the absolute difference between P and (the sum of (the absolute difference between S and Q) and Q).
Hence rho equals 6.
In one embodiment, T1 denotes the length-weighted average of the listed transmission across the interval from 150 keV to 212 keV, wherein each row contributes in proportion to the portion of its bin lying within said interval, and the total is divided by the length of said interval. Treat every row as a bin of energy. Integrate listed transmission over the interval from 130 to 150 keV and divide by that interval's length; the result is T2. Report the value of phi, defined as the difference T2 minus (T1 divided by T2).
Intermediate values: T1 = 5.0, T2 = 4.4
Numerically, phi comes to 3.3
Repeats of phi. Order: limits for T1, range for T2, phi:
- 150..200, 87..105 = 2.9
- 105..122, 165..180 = 4.3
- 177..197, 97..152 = 3.2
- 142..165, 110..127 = 2.9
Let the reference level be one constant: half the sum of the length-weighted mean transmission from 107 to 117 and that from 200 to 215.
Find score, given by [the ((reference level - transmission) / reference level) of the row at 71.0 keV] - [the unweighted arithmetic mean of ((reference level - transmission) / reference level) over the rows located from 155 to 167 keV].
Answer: 0.38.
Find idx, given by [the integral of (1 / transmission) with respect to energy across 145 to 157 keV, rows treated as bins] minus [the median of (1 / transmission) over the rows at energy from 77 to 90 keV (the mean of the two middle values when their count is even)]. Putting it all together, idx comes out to 2.1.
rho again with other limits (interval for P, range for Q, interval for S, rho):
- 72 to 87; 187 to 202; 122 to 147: 1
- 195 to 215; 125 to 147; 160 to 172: 6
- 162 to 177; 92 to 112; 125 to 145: 6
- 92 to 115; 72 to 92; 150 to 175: 5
